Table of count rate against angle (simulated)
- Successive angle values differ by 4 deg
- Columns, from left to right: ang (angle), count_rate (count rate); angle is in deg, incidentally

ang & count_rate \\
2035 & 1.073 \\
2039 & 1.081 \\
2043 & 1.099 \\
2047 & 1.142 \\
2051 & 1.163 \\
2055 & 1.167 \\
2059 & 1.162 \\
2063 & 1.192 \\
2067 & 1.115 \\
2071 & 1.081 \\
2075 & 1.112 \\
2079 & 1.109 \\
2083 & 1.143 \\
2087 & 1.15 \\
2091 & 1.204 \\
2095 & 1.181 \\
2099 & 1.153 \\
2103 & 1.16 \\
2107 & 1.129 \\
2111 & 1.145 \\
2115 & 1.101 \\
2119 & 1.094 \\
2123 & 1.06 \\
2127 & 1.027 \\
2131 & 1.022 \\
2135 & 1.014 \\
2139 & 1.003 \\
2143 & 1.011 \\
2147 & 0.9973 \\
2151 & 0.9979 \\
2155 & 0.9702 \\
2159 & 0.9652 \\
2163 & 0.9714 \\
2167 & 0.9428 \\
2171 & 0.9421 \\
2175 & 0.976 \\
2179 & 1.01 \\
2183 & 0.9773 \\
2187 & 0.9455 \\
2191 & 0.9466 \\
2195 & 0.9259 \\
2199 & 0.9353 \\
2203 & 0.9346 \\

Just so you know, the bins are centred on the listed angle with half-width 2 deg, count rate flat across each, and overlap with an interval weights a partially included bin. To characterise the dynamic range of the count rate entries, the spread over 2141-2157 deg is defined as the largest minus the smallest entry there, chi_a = 0.041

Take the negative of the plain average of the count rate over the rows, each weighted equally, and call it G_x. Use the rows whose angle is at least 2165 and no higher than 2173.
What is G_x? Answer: -0.94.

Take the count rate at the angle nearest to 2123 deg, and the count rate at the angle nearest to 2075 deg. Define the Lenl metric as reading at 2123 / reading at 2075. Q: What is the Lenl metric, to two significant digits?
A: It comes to 0.95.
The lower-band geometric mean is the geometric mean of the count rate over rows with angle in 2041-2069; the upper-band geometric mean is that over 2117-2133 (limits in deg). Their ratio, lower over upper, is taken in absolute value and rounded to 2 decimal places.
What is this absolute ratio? 1.09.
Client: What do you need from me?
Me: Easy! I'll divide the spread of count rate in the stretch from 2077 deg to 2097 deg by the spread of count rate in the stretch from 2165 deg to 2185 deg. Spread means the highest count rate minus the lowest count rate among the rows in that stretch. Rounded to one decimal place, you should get 1.4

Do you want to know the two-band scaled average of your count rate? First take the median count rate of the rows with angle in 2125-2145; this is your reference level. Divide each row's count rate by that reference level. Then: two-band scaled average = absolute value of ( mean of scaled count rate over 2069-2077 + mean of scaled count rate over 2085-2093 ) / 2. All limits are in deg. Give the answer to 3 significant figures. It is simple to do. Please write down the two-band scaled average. 1.12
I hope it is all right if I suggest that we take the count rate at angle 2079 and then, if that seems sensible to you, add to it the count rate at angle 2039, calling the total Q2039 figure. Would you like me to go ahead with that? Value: 2.19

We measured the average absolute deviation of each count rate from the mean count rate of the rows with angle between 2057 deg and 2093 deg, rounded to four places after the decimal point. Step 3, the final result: 0.0326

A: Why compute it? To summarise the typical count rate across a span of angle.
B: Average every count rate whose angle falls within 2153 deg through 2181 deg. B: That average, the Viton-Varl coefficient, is 0.97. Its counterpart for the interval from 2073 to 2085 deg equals 1.12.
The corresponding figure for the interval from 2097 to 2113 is 1.15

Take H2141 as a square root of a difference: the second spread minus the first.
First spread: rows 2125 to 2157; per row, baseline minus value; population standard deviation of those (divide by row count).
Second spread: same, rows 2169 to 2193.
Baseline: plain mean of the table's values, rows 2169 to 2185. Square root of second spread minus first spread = 0.087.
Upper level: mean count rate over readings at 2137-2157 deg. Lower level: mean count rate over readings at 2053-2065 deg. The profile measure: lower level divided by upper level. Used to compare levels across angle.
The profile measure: 1.18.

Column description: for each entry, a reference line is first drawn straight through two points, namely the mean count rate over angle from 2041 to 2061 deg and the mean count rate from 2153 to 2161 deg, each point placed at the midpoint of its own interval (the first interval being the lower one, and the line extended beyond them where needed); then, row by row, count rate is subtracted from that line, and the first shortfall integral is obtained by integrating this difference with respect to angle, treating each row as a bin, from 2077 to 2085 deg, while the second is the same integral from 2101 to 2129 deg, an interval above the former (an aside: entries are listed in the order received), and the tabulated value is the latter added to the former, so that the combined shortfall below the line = -2.0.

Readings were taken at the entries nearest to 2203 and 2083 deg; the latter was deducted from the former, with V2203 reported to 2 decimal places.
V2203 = -0.21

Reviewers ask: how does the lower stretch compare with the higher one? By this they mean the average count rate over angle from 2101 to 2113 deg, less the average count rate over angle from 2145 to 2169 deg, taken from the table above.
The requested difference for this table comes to 0.17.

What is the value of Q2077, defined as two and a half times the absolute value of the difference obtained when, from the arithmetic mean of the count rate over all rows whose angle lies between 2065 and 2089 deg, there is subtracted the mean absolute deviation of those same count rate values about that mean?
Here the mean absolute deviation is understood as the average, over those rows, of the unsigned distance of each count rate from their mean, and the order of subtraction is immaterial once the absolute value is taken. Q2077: 2.75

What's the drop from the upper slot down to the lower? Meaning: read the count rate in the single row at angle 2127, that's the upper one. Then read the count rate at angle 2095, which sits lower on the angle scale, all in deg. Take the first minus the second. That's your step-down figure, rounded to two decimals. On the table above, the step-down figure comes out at -0.15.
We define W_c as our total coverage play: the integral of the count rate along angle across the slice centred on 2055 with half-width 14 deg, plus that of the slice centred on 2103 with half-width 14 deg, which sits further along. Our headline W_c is 64.5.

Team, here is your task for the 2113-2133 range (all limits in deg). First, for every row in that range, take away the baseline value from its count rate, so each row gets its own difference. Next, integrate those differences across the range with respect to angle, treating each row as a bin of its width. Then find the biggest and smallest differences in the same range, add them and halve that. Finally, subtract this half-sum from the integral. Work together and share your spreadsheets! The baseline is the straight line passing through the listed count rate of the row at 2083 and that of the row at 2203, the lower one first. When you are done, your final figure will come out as -0.24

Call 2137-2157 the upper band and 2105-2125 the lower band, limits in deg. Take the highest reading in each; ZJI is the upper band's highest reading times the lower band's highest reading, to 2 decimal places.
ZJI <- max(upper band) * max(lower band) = 1.16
